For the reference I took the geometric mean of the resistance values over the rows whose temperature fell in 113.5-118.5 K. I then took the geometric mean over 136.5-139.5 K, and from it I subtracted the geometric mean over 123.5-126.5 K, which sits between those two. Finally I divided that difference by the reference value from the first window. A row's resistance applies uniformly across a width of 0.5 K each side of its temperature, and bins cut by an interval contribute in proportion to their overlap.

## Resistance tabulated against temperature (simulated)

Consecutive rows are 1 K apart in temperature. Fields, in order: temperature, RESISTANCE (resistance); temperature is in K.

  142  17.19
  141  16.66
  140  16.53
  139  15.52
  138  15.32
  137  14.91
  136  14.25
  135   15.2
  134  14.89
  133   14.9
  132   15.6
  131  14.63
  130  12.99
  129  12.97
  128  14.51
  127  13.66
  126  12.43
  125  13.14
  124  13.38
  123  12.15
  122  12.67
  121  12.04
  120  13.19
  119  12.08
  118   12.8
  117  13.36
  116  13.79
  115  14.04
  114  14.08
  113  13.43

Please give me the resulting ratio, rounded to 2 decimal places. 0.17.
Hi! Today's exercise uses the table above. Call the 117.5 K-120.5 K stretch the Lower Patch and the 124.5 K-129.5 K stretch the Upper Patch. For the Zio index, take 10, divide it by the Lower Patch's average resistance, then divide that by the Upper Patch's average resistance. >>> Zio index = 0.059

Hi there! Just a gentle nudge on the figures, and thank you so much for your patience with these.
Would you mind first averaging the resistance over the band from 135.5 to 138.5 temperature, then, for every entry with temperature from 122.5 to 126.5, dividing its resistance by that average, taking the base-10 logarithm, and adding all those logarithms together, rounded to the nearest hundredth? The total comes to -0.26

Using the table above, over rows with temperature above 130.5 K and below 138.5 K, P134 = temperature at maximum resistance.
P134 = 132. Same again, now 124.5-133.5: 132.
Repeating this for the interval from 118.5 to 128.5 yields 128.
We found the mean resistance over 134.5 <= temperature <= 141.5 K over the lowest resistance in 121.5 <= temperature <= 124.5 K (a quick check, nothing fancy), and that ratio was 1.27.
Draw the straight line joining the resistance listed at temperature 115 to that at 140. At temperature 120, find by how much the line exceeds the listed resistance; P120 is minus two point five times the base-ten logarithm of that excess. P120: -0.32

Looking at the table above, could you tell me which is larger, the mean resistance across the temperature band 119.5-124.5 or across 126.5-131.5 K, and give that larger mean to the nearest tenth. 13.8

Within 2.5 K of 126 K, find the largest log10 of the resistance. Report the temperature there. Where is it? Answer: 128 K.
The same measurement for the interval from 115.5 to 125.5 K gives 116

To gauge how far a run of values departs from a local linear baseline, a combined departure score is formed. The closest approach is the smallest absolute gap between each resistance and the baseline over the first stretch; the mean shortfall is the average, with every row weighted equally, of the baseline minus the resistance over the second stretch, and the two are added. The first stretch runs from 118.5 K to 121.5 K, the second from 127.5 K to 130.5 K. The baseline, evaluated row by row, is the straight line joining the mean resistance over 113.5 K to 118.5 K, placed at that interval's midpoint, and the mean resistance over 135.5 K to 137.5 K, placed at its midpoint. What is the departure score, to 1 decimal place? 1.3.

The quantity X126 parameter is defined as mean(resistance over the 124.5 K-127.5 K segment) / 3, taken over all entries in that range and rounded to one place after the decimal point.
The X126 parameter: 4.4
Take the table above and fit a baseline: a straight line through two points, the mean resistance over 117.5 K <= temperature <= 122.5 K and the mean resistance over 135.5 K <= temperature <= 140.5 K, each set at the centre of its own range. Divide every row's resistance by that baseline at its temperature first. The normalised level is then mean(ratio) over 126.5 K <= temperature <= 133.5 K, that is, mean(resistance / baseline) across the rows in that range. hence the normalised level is 1.01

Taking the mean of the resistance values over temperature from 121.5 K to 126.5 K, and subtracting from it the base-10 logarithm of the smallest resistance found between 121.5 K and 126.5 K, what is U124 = 11.7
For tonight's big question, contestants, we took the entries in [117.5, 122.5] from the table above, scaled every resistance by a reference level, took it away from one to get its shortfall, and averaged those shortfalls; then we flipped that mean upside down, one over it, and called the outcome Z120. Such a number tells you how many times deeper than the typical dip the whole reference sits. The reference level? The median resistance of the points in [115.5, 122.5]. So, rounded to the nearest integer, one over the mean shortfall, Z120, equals 52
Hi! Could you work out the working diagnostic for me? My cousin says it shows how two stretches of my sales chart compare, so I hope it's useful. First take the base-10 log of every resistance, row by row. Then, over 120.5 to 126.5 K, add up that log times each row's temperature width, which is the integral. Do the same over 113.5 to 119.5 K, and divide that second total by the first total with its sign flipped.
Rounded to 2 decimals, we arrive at -1.02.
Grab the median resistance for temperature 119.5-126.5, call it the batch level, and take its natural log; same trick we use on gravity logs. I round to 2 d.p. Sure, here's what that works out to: 2.54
